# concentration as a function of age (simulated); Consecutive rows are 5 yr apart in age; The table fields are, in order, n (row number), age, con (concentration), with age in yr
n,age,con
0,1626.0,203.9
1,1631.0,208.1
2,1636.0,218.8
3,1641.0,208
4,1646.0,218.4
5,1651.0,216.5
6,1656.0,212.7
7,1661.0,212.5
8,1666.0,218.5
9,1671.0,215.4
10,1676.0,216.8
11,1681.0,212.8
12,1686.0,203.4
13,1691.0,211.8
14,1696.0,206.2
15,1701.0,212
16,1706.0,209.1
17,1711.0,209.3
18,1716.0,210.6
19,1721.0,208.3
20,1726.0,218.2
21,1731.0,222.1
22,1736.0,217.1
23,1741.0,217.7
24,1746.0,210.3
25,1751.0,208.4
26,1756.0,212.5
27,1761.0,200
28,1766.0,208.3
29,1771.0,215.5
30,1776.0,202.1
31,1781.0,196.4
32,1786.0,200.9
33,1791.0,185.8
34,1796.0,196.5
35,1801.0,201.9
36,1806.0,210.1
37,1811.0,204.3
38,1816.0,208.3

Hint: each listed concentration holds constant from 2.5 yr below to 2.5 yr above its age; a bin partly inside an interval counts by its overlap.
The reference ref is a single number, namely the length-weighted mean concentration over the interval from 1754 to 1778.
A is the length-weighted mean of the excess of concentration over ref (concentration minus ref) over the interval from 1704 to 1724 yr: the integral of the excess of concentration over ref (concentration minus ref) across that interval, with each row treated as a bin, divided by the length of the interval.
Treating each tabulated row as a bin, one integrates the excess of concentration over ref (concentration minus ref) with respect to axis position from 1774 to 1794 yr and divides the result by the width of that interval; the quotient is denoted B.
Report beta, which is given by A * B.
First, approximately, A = 2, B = -12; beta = -21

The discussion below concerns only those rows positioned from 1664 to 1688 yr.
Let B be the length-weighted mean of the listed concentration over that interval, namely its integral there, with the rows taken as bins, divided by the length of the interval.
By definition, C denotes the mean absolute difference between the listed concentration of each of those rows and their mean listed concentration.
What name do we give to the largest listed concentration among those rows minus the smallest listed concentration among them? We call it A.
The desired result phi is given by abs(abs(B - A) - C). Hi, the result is 194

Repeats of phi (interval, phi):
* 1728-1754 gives 197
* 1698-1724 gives 205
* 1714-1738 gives 197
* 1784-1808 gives 168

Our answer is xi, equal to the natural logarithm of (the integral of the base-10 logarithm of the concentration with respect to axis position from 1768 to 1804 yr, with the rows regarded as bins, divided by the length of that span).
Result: 0.8333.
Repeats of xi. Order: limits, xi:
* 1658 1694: 0.8451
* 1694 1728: 0.8429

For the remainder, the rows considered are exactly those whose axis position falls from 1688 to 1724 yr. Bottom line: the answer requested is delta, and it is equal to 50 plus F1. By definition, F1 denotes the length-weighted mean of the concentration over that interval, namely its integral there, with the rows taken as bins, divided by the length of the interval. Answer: 260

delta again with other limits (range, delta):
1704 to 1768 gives 262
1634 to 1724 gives 262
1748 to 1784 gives 256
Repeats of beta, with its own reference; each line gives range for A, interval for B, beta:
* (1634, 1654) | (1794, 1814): -32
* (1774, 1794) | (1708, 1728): -42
